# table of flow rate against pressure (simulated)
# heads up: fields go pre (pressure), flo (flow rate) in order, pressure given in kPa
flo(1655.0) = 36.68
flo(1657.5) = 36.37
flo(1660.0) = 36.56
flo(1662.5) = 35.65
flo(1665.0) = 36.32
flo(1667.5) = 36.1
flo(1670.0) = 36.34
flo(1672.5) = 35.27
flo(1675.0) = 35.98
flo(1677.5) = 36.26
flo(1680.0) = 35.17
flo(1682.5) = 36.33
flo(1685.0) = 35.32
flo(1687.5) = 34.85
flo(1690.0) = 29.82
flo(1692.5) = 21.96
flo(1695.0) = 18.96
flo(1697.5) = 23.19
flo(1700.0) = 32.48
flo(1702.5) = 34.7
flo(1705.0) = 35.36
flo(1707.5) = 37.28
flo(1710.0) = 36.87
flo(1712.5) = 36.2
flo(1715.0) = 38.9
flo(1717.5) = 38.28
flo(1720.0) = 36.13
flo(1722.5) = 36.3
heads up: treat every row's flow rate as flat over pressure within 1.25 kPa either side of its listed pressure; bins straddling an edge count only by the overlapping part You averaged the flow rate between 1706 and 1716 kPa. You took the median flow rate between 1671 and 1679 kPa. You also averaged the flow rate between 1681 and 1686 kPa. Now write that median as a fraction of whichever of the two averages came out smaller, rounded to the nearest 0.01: 1.00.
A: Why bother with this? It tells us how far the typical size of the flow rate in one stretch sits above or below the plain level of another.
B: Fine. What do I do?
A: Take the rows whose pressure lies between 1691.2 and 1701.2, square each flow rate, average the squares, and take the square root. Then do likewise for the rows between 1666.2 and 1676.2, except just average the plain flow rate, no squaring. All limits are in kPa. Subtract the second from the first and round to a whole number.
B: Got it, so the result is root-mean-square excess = -11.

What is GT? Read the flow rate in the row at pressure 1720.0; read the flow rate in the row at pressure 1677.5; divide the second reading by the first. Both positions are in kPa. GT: 1.00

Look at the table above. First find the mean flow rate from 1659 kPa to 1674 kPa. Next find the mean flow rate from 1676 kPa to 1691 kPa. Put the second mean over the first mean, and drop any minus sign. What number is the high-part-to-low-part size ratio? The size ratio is 0.96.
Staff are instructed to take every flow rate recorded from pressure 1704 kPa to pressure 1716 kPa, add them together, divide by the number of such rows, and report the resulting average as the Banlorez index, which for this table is 36.9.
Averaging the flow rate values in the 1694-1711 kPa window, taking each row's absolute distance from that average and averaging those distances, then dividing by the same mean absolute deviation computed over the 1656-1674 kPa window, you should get 16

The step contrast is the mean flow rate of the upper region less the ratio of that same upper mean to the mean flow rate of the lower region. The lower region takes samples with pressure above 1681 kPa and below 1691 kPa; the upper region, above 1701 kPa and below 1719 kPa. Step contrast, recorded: 35.7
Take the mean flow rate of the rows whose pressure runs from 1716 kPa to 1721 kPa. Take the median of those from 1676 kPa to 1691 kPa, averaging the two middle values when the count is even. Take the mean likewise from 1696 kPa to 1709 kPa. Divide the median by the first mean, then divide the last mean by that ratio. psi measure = 34.4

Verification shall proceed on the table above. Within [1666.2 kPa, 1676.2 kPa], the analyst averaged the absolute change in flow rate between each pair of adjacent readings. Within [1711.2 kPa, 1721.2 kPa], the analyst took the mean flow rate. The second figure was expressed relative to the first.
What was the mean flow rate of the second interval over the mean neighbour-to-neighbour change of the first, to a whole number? 56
